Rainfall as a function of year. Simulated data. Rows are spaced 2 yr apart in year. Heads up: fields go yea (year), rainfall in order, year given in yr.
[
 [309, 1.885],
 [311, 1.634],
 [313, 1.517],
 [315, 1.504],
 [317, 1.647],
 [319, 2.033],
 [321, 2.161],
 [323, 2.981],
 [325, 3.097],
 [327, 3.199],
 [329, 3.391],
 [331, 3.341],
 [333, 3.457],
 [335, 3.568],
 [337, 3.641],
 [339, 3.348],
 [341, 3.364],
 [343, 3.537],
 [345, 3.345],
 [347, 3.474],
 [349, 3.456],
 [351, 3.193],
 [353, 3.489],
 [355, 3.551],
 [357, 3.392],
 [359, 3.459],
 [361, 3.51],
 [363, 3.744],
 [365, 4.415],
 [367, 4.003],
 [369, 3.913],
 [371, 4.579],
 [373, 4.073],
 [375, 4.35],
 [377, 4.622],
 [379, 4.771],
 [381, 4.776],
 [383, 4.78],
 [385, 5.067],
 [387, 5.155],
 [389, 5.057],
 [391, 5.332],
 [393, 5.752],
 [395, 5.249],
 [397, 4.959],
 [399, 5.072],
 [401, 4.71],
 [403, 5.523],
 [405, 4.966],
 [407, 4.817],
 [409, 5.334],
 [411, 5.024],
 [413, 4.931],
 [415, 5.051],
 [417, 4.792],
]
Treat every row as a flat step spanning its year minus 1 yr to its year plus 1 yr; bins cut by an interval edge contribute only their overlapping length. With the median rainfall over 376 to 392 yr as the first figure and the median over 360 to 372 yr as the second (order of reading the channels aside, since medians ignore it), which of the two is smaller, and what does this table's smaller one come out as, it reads 4.0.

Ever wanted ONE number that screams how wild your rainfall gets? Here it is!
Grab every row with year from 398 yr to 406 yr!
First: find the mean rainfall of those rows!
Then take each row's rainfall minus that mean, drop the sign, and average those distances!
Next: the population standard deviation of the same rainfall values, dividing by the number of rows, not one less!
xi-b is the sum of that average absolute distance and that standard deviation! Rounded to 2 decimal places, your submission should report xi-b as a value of 0.52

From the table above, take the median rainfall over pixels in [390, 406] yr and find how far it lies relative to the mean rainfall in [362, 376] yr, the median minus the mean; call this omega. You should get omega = 1.0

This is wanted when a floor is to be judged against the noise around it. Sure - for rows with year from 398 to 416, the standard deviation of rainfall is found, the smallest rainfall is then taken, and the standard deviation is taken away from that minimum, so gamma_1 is 4.5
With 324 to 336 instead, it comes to 2.9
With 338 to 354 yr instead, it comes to 3.1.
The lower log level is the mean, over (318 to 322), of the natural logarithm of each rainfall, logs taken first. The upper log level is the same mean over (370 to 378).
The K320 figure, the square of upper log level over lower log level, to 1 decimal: 4.0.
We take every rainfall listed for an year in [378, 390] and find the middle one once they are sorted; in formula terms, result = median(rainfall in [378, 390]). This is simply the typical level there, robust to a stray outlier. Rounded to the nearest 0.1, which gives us 4.9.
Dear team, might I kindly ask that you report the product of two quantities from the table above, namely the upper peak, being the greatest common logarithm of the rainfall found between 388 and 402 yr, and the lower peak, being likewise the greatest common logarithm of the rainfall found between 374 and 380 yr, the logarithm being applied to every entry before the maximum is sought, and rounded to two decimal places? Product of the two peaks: 0.52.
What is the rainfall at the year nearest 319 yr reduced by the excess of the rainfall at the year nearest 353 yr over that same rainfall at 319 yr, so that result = 0.6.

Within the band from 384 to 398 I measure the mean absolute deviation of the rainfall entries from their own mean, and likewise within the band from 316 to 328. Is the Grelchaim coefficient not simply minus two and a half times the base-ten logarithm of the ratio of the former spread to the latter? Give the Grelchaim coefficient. 1.2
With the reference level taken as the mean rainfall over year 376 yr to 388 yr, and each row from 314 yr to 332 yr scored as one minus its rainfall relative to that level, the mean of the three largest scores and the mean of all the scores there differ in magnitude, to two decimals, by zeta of 0.18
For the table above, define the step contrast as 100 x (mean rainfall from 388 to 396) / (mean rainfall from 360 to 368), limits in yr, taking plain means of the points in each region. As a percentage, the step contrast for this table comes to 136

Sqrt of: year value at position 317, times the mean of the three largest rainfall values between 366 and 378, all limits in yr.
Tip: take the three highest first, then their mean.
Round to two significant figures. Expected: 2.7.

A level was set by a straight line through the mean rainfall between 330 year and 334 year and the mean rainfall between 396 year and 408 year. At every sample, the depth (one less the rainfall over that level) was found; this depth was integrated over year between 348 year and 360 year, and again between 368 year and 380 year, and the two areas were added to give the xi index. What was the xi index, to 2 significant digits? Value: 1.4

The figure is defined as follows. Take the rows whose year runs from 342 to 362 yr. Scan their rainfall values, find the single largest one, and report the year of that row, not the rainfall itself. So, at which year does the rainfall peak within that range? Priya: 355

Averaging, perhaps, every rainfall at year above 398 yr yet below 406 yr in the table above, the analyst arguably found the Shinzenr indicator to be 5.1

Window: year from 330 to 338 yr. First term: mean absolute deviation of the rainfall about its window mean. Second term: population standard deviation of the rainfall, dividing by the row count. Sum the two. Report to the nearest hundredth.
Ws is 0.22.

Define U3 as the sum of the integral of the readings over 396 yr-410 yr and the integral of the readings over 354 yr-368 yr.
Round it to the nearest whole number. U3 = 123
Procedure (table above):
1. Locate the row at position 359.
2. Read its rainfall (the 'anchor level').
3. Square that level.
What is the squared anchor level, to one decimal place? 12.0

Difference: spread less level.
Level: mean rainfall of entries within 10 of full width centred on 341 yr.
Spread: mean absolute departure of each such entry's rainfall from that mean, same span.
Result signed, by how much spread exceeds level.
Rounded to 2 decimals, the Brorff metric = -3.33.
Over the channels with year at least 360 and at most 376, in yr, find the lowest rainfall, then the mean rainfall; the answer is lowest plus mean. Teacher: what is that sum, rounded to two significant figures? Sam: 7.6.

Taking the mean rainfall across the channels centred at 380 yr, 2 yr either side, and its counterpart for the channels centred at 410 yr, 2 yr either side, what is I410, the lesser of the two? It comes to 4.8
